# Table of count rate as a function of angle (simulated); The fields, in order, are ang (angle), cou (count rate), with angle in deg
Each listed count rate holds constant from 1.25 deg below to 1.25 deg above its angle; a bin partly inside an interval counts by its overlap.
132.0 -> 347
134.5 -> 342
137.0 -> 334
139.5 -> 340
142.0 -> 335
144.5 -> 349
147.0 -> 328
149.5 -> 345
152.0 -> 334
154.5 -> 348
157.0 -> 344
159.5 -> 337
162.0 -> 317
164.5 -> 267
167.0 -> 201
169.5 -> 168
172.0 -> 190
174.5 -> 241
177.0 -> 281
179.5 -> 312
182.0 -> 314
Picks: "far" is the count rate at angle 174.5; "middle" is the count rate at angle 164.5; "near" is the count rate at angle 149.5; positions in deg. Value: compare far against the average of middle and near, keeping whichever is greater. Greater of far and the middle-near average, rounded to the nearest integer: 306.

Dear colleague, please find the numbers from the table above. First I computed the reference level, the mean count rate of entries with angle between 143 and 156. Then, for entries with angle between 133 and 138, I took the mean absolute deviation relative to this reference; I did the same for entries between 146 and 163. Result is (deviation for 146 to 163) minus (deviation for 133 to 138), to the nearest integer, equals 5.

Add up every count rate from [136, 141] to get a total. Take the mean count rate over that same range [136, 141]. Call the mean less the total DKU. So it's -337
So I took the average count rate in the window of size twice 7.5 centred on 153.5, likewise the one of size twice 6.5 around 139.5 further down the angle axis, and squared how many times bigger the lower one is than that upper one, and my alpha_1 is 1.0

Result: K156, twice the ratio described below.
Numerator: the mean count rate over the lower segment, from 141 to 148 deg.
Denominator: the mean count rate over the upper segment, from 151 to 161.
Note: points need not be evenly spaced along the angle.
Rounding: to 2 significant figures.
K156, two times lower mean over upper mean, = 2.0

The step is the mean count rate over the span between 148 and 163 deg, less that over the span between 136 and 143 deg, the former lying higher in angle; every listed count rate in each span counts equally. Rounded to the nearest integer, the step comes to 1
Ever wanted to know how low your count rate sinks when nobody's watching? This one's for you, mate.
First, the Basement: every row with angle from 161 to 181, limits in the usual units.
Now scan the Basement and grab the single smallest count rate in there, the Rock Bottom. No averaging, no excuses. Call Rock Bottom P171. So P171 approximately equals 168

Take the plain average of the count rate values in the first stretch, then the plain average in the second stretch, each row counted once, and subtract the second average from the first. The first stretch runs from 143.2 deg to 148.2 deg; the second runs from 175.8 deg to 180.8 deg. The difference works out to 42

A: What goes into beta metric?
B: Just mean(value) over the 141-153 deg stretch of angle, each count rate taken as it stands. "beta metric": 338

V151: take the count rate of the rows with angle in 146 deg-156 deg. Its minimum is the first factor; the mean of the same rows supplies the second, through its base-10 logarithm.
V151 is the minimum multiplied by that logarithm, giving 830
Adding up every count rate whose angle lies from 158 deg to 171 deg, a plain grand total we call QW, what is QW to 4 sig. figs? 1290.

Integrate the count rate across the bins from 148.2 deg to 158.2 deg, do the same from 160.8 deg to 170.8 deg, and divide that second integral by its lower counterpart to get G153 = 0.7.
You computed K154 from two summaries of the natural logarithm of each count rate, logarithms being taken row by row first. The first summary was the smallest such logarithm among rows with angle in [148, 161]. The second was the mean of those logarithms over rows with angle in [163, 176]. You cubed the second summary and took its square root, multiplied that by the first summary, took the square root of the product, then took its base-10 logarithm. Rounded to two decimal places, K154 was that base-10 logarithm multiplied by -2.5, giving -2.32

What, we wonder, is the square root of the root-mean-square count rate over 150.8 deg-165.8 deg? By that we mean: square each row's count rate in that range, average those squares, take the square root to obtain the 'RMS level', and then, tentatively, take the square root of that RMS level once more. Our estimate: 18.0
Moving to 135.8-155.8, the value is 18.4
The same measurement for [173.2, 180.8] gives 16.7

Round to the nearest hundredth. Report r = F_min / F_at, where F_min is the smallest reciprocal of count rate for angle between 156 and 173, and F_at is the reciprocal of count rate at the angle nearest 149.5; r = 1.00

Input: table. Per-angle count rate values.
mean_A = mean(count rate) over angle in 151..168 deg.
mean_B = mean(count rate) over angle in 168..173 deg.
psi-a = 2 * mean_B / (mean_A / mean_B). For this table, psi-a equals 209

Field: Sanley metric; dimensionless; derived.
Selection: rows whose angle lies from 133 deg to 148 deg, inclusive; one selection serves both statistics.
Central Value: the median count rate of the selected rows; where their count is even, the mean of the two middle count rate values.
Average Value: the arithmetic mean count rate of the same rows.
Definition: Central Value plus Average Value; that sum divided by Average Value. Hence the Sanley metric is 2.00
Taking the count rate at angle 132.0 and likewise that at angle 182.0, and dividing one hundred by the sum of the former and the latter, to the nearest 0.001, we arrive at 0.151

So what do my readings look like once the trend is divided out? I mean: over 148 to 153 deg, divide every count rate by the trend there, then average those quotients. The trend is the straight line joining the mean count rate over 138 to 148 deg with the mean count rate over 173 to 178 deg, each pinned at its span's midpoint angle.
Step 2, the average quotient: 1.06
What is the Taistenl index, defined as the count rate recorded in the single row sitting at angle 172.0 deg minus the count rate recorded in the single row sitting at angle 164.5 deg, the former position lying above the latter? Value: -77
